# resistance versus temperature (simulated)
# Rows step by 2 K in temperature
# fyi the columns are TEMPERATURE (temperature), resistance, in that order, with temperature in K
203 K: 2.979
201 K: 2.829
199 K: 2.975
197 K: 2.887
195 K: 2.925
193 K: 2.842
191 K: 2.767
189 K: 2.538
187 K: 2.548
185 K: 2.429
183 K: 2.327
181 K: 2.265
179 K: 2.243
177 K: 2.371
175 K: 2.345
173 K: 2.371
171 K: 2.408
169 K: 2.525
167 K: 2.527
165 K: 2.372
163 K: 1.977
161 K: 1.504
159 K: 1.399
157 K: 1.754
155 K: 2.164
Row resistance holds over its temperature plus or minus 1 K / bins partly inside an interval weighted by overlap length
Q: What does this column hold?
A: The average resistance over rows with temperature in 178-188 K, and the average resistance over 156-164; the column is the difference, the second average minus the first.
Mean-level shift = -0.70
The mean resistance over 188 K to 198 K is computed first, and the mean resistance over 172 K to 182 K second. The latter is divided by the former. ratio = 0.83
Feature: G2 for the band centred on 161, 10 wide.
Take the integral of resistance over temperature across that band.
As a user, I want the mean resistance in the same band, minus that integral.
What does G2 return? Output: -16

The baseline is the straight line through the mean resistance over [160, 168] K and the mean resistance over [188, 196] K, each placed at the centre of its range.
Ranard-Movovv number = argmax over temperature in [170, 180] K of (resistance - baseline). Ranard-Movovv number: 171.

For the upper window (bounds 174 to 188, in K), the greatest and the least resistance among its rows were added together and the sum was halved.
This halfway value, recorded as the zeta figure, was 2.4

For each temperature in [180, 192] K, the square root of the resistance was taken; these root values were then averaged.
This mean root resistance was 1.57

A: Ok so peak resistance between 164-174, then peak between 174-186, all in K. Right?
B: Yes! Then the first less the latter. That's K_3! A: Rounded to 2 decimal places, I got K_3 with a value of 0.10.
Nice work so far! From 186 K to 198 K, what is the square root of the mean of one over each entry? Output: 0.60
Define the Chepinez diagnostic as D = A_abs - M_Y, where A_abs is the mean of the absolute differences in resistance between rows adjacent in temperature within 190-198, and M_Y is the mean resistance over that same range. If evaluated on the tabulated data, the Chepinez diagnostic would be -2.79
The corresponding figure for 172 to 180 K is -2.27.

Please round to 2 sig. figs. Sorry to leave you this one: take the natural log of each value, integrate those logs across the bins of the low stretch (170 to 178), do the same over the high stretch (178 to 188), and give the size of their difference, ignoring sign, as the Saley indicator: 1.7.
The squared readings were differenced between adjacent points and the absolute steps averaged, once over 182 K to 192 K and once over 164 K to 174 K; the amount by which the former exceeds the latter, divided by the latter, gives 0.54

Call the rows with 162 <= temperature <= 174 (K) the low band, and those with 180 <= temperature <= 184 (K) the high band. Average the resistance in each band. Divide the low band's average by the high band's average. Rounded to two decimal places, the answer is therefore 1.03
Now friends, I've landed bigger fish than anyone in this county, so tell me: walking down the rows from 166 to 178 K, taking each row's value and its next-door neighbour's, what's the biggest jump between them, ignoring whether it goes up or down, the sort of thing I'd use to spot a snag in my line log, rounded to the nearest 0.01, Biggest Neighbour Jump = 0.12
